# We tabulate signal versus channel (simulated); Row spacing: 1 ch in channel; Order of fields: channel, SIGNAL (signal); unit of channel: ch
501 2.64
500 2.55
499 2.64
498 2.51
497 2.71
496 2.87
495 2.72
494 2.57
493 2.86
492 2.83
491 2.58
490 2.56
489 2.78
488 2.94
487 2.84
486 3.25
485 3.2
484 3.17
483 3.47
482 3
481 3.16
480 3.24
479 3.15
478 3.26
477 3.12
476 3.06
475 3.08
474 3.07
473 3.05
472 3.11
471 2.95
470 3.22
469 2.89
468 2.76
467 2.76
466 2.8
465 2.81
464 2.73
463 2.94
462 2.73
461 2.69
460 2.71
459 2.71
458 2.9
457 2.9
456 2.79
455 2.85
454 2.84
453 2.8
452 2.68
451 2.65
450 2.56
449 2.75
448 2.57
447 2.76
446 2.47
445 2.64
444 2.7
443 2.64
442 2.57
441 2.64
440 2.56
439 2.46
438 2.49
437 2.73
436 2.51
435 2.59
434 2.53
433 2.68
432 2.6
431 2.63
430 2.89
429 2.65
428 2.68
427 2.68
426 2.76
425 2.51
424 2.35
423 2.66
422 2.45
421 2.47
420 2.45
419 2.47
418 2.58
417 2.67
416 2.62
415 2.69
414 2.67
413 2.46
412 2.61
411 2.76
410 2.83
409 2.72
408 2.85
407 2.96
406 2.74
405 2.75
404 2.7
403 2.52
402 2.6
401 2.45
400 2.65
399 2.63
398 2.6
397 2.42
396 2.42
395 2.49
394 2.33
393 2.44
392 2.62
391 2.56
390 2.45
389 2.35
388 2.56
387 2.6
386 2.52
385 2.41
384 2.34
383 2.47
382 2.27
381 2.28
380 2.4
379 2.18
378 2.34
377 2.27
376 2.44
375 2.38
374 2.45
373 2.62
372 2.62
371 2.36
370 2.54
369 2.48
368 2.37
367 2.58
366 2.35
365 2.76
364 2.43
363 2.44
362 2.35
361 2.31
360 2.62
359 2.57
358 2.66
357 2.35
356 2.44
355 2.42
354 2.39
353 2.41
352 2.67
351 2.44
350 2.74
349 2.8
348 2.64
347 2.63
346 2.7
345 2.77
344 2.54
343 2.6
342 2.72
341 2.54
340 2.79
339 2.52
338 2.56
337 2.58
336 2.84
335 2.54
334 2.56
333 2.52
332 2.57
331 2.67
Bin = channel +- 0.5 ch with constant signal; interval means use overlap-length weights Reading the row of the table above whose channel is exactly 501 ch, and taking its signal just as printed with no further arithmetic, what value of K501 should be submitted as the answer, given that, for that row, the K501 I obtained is 2.64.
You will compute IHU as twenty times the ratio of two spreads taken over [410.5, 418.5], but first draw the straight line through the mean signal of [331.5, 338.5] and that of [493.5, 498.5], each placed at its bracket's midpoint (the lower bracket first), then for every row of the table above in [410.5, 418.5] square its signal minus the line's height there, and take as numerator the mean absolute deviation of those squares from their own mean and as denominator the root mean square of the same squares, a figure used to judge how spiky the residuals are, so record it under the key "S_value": 13.2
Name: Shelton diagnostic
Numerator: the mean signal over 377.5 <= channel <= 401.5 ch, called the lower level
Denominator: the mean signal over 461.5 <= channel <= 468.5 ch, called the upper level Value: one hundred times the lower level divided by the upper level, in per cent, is 88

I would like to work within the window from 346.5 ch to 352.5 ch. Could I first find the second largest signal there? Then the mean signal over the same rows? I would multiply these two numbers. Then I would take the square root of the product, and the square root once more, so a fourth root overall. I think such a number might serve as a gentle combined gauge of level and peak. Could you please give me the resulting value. 1.64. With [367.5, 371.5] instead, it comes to 1.57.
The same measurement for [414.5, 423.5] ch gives 1.62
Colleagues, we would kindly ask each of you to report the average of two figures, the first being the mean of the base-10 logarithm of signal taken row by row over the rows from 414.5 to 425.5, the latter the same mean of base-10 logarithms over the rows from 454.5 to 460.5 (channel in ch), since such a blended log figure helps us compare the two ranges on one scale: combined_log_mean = 0.426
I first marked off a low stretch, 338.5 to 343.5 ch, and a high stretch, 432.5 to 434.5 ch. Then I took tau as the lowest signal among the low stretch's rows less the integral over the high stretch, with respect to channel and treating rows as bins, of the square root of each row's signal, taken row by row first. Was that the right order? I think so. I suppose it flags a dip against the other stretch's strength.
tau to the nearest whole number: -1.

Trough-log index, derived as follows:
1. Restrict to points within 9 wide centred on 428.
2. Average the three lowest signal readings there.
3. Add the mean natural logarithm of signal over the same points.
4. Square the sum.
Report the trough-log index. 11.9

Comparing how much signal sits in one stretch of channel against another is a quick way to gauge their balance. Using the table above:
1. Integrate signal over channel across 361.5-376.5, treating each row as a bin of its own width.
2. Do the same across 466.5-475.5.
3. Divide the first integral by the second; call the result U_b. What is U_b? 1.4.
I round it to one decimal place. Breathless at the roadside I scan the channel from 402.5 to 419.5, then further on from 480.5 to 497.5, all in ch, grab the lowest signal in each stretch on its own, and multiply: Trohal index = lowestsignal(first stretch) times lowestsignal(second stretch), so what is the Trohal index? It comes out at 6.3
